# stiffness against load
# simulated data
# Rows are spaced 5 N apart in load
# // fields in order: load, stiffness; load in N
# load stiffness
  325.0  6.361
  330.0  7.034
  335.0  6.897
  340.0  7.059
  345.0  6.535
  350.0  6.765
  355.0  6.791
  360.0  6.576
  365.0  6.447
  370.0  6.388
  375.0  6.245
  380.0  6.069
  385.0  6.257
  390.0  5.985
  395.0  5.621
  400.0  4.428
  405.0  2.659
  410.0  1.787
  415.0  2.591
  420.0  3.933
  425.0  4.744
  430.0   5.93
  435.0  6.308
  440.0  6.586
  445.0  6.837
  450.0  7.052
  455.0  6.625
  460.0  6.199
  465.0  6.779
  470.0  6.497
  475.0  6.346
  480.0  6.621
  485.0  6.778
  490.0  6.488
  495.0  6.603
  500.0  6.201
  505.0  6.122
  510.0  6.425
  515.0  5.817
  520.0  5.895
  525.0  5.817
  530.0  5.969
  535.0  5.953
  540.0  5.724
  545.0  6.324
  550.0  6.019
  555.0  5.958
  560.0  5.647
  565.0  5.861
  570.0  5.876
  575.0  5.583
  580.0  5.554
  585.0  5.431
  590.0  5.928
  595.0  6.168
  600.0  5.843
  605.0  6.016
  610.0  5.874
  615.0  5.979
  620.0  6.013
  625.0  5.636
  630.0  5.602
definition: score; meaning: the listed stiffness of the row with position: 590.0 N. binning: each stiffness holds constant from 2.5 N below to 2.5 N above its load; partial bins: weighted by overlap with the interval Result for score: 5.928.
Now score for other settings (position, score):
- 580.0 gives 5.554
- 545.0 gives 6.324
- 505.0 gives 6.122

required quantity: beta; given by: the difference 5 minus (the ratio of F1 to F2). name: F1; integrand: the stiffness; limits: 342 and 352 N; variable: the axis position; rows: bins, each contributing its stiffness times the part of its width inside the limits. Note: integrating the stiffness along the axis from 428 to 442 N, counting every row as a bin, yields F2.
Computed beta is 4.2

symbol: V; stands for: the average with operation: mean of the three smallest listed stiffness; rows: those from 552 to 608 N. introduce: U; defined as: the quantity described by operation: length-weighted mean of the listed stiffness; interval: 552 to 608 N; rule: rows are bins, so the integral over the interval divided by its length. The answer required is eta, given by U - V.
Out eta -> 0.29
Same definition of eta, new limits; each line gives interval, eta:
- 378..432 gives 2.17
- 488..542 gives 0.31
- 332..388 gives 0.36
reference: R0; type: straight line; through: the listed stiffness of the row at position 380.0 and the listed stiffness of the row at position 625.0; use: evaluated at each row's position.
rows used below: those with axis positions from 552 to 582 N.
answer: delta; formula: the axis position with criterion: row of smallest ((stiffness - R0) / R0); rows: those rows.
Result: 580.0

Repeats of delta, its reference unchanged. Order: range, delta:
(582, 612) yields 585.0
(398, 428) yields 410.0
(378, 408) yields 405.0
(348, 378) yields 375.0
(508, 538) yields 515.0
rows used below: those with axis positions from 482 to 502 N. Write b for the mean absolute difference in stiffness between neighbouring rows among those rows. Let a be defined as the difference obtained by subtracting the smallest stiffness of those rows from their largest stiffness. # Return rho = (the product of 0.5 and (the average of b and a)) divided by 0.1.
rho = 2.1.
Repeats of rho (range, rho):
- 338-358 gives 2.0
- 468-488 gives 1.6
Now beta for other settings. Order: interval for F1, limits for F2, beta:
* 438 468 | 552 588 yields 4.0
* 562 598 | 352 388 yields 4.1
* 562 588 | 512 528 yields 3.4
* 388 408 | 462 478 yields 4.1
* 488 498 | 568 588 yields 4.4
